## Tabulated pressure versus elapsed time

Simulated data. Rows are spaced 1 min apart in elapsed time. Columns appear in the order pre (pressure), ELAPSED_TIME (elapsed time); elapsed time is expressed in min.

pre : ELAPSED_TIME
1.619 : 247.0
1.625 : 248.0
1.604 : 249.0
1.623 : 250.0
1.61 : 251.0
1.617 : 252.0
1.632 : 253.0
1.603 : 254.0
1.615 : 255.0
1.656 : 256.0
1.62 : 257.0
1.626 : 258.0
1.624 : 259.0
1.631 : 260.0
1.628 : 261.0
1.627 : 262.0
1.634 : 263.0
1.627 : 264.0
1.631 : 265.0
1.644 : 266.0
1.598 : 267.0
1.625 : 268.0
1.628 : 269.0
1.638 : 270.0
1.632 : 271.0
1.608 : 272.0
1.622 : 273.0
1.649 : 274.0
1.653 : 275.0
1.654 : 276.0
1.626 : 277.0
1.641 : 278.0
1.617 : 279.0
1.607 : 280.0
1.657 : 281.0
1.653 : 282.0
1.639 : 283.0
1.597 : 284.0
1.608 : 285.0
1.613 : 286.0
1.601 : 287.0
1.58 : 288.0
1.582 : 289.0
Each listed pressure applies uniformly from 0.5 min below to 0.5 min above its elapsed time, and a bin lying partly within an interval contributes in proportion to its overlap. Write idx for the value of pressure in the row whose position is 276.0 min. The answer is 1.654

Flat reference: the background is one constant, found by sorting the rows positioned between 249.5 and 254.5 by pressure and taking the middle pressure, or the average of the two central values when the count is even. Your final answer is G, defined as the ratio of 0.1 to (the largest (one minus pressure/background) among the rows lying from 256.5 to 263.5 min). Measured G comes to -54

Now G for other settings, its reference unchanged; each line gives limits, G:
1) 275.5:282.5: 16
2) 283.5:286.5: 8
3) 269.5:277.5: 18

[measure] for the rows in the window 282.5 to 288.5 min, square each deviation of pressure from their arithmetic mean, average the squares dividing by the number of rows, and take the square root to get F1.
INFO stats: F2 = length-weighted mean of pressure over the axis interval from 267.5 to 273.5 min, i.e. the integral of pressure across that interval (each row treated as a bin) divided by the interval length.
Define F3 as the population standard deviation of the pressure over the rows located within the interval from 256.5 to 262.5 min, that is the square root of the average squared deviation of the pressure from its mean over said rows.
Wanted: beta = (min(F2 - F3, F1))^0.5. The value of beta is 0.134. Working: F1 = 0.018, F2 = 1.63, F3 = 0.003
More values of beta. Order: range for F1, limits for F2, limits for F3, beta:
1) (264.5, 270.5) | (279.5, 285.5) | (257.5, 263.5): 0.121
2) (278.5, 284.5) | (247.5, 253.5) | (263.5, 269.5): 0.151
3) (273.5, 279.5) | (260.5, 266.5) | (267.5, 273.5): 0.118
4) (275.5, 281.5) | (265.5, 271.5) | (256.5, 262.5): 0.136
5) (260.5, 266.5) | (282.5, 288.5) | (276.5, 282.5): 0.077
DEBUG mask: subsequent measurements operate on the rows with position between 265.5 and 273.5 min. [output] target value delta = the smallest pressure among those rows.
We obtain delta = 1.598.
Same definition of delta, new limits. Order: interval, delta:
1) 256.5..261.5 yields 1.62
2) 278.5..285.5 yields 1.597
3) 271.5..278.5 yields 1.608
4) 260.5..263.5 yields 1.627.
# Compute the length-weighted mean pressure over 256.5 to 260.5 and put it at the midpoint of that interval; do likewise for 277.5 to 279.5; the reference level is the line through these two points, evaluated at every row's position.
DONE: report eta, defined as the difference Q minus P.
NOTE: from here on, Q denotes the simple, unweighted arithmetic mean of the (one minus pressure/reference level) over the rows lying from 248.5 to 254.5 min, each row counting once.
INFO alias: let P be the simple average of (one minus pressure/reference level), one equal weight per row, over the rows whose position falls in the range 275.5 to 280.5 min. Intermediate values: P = 0.000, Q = 0.006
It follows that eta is 0.006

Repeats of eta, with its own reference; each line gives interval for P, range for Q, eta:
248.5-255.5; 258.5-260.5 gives -0.007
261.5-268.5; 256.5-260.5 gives 0.000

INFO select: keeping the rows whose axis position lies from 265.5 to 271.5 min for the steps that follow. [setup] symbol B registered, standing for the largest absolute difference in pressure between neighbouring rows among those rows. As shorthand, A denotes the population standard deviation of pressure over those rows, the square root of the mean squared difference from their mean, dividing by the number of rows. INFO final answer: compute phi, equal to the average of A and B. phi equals 0.030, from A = 0.0146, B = 0.046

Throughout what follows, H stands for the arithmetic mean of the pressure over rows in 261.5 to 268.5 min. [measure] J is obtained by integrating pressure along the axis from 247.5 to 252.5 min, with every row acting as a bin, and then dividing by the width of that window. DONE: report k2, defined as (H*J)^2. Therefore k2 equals 6.91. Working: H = 1.63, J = 1.62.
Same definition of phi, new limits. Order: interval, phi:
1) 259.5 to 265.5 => 0.005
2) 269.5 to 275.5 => 0.021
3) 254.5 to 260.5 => 0.027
